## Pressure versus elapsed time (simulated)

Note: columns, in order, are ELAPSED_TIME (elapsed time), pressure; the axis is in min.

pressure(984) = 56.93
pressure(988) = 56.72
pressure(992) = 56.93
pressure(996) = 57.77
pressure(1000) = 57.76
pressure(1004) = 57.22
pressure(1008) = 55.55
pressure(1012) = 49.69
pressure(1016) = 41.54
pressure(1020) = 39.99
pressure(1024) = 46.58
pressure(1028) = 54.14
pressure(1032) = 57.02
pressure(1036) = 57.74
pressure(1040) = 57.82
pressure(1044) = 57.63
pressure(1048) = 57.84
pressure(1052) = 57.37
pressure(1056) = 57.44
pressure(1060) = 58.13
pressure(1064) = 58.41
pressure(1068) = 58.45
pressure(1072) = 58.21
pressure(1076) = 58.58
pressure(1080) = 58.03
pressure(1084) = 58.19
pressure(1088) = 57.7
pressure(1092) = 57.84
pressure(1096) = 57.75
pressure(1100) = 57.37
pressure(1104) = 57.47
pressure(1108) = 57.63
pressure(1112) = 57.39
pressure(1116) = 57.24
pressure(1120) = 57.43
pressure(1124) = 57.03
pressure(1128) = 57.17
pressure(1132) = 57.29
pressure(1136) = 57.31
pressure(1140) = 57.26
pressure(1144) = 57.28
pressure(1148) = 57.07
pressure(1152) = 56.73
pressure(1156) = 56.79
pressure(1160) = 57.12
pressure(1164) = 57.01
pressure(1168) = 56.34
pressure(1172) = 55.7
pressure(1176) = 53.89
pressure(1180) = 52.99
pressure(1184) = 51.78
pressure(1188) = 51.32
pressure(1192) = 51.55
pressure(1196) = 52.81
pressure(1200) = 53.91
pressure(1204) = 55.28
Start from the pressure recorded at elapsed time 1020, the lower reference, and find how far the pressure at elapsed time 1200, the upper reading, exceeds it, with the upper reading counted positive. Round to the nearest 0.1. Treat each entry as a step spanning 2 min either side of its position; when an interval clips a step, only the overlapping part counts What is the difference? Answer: 13.9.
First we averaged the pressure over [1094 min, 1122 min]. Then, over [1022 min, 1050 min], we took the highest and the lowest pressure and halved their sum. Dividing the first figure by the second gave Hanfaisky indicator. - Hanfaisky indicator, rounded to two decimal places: 1.10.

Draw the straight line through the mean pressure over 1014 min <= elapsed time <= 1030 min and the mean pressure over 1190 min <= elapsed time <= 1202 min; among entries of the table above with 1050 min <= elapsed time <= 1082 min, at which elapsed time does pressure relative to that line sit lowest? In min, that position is 1080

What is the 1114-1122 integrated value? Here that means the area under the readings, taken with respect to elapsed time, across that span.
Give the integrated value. 459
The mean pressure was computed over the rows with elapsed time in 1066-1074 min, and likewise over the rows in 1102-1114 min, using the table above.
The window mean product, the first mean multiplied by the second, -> 3354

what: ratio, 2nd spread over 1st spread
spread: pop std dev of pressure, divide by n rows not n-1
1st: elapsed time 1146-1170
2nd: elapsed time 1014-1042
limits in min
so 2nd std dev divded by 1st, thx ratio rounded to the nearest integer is 27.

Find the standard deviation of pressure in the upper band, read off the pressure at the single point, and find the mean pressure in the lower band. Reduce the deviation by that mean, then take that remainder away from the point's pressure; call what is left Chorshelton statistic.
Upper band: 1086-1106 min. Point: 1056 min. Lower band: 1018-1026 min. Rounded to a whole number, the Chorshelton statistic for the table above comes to 101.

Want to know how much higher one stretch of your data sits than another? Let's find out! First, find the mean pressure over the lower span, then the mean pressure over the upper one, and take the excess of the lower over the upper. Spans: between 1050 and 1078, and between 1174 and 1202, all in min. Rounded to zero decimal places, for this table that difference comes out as 5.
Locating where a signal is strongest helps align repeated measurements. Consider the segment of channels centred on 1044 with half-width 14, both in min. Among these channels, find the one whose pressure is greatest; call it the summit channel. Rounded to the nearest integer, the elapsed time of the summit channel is 1048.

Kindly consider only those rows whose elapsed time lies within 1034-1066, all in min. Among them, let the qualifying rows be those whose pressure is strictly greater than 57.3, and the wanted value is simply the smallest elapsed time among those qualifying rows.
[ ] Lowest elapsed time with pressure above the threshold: 1036 min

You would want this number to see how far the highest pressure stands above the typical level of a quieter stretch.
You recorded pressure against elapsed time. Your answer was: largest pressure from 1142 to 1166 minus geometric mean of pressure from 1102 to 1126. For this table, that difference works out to -0.1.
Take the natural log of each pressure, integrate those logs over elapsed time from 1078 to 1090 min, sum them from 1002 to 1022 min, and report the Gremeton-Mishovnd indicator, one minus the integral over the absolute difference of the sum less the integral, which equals -0.66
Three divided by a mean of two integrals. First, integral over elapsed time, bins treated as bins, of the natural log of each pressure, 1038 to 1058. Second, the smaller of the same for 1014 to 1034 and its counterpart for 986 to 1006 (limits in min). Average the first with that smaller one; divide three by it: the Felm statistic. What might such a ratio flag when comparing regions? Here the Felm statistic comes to 0.0379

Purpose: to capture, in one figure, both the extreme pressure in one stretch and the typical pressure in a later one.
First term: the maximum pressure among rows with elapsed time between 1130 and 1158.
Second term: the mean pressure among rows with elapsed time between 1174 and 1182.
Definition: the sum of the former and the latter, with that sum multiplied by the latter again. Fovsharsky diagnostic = 5918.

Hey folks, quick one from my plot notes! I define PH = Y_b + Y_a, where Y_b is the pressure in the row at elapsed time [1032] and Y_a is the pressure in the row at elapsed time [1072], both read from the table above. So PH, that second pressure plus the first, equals 115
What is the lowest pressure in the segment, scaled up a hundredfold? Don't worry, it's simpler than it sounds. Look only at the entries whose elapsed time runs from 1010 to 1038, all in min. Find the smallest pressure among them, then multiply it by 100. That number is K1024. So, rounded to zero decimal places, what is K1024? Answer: 3999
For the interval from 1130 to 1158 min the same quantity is 5673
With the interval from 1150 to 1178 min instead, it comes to 5389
